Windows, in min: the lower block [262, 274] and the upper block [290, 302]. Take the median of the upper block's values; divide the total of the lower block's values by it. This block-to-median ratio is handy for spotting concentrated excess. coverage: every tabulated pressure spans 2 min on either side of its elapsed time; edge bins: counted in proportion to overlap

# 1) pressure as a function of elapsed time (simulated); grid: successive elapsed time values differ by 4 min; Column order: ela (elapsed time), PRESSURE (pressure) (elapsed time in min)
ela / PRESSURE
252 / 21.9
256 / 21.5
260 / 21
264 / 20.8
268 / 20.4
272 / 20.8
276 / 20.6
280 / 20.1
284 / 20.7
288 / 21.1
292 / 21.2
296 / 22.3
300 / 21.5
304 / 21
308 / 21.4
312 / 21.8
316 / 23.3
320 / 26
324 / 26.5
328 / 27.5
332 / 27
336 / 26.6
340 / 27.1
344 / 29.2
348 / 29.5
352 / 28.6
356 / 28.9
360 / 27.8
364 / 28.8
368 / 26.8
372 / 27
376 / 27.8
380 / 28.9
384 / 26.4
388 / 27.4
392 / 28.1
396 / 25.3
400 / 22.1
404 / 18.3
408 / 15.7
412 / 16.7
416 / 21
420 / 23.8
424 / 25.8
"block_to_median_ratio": 2.88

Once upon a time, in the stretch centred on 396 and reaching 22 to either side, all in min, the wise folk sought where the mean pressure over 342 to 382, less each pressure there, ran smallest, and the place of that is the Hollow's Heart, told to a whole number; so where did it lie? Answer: 380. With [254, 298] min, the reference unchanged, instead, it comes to 296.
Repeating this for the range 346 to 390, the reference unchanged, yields 348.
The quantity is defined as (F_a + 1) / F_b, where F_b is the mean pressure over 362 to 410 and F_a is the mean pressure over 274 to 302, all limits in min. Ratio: 0.88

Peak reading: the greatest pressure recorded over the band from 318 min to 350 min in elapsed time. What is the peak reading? 29.5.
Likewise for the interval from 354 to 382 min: 28.9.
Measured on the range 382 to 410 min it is 28.1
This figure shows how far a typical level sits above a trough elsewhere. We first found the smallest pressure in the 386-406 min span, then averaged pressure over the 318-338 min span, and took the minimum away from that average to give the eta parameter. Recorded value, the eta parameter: 8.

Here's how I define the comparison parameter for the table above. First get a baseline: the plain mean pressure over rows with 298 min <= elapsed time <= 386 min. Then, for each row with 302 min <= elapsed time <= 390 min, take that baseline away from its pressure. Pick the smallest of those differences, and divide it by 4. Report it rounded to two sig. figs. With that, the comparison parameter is -1.3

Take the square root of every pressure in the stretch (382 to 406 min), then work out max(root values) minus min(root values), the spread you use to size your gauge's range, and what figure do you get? 1.02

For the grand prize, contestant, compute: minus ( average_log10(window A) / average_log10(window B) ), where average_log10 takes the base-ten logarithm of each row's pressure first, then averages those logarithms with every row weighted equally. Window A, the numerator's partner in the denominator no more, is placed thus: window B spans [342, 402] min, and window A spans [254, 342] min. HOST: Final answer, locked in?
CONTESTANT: -0.941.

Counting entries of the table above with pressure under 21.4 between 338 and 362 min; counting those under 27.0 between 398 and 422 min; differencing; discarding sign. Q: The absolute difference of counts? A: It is 6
